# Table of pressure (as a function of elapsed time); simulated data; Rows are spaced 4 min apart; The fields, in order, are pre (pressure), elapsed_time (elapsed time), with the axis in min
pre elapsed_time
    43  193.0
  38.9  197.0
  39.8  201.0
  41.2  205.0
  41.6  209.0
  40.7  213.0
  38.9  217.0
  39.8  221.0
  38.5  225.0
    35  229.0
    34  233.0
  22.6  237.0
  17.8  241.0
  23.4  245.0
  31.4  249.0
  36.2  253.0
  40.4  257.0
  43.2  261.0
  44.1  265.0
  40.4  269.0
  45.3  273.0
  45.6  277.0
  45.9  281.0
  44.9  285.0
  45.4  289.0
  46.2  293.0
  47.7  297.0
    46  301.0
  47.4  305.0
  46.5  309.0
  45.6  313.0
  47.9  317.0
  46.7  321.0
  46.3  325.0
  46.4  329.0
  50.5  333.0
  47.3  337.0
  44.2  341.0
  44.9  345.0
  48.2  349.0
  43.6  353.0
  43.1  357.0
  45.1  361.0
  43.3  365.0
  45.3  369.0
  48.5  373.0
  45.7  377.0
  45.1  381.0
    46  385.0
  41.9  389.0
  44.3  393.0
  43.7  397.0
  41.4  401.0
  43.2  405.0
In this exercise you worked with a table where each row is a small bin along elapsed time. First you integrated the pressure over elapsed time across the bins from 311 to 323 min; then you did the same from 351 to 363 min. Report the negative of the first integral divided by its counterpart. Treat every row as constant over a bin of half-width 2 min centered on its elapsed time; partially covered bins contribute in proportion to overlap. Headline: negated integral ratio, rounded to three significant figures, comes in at -1.06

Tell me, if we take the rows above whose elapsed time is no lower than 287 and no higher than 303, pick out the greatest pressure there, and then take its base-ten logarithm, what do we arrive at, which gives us 1.679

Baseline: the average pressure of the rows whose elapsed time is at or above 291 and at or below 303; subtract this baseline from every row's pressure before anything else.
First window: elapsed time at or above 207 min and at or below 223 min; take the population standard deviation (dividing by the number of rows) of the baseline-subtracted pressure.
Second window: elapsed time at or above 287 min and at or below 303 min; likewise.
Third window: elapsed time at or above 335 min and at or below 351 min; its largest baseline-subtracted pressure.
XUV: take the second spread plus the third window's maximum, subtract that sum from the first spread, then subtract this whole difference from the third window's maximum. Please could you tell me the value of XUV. 3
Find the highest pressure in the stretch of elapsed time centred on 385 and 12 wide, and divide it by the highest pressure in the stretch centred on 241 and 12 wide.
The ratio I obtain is 1.97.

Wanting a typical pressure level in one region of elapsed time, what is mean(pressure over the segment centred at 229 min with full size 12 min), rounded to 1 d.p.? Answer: 35.8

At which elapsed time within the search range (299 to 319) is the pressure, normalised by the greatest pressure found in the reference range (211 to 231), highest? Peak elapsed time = 317.0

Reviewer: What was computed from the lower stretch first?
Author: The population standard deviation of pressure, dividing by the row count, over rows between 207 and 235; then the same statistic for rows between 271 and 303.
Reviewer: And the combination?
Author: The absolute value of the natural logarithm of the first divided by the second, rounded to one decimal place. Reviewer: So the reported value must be 1.2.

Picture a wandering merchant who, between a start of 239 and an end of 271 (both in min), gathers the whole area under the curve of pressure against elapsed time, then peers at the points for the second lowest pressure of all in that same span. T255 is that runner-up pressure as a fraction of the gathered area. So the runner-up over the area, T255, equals 0.0211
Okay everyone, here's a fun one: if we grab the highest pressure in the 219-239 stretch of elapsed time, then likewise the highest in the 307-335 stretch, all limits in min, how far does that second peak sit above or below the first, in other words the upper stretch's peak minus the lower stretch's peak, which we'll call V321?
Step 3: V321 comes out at 11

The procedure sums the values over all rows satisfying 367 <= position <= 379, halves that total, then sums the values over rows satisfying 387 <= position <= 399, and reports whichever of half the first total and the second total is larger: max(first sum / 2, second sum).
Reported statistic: 130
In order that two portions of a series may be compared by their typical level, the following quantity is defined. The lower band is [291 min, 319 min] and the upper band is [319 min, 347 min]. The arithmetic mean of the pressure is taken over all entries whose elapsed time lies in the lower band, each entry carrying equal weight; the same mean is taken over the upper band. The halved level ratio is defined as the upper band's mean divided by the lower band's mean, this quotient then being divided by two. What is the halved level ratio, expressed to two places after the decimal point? 0.50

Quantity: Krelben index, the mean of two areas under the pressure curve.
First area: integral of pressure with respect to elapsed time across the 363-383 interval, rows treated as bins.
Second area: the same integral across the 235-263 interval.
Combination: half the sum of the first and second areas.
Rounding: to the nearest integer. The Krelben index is 886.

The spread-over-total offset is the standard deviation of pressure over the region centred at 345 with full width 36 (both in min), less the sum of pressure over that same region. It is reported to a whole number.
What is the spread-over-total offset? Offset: -411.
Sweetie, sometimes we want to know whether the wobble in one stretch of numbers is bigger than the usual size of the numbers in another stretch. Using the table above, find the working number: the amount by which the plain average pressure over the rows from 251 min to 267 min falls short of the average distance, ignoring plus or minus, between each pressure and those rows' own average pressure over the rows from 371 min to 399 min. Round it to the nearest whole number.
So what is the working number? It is -39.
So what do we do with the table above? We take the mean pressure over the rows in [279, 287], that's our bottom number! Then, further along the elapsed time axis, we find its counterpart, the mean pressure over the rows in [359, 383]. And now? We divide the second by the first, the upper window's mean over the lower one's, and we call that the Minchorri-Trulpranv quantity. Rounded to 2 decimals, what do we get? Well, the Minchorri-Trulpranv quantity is 1.00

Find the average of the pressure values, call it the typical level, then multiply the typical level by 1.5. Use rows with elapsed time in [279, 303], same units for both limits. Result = 69.0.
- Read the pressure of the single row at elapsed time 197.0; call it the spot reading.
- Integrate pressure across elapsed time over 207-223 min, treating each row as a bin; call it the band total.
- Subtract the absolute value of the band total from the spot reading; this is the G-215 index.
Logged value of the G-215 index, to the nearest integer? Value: -605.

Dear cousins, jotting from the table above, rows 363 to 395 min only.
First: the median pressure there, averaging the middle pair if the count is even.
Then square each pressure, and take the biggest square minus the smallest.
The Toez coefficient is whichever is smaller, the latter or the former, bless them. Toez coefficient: 45.2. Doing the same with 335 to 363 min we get 44.9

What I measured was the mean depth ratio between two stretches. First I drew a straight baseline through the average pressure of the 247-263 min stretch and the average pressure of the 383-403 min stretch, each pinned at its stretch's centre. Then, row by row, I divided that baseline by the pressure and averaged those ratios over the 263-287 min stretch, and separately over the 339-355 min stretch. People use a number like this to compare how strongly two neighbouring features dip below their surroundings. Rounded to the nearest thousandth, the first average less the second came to -0.049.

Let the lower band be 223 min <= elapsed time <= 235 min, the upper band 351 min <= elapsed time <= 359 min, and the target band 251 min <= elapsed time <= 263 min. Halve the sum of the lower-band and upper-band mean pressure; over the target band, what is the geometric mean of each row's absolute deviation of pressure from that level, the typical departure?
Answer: 2.1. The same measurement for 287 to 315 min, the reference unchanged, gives 6.8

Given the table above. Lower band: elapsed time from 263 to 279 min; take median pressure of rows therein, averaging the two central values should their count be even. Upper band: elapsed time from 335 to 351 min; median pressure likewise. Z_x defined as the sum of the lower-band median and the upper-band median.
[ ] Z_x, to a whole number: 91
